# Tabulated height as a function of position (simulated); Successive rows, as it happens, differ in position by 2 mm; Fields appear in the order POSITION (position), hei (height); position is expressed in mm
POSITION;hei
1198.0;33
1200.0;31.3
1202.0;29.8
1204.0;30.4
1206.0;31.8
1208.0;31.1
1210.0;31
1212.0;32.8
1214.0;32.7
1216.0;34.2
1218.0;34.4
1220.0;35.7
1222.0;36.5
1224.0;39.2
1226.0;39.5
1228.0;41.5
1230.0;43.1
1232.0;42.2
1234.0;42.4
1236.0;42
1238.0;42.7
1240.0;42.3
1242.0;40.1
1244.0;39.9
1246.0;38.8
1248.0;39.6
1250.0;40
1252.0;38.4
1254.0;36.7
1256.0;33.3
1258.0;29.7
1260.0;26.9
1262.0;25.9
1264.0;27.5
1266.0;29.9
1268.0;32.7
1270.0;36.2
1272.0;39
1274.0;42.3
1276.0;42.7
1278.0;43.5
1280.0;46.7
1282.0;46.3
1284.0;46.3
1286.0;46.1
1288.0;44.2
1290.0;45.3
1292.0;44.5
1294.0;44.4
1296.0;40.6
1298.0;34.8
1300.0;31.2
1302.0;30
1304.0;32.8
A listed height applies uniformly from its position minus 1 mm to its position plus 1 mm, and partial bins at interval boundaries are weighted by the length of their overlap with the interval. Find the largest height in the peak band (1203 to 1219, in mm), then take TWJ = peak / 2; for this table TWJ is 17.2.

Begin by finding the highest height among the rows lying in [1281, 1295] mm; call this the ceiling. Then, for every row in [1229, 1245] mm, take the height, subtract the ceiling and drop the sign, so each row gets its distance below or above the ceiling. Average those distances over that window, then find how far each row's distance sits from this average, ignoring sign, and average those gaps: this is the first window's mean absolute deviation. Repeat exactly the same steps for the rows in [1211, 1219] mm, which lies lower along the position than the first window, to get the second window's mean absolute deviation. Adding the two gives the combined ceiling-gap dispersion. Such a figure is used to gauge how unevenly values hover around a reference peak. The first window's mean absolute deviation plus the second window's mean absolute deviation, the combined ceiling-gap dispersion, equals 1.7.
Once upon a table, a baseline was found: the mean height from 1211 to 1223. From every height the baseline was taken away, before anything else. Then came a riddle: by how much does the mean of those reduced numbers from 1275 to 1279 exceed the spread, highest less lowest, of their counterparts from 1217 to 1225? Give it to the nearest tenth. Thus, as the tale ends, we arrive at 3.9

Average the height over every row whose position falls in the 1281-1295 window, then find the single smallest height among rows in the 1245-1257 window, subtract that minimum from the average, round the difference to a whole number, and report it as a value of 12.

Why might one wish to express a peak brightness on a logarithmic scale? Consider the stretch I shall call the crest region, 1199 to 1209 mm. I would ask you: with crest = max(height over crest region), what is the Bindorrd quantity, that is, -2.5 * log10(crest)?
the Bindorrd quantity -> -3.76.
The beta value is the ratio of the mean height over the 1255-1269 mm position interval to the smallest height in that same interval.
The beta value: 1.14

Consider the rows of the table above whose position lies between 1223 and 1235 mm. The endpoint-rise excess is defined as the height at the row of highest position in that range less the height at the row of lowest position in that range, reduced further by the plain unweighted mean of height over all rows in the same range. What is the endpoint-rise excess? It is -38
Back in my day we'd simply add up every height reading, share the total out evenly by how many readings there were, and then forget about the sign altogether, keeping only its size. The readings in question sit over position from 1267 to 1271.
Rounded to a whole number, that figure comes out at 34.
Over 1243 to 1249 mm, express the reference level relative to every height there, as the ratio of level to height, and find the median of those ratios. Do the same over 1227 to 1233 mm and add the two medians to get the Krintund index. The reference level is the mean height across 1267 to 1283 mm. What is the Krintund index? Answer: 2.02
